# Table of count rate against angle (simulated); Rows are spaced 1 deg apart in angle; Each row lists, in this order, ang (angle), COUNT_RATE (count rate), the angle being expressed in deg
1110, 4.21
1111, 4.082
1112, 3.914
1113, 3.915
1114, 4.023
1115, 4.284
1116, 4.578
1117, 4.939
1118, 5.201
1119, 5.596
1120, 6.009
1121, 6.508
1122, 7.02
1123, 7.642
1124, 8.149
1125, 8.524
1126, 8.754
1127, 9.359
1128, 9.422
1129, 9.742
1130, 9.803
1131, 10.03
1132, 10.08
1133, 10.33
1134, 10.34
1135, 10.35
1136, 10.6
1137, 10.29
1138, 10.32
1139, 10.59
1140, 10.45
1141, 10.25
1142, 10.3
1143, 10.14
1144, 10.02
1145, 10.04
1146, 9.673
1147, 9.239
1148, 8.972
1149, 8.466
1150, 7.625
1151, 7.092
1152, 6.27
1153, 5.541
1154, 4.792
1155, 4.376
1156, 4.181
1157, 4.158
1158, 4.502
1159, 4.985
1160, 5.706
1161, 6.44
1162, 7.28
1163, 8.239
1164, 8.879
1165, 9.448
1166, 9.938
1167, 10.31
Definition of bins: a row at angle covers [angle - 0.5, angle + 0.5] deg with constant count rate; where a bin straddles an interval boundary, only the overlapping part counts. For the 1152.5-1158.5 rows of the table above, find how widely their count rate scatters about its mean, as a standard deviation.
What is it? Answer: 0.5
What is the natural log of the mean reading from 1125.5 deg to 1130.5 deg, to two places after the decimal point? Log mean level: 2.24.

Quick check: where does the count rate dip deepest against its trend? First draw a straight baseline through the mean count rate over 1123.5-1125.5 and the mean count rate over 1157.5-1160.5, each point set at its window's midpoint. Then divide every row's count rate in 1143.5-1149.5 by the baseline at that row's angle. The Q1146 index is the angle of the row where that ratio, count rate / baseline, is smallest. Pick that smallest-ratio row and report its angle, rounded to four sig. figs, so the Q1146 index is 1149 deg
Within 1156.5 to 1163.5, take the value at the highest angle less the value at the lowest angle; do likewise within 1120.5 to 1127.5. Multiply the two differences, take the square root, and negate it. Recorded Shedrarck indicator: -3.4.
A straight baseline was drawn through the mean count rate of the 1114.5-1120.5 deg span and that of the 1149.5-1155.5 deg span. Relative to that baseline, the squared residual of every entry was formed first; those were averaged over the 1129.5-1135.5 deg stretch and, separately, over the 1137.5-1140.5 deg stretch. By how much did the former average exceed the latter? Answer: -1.3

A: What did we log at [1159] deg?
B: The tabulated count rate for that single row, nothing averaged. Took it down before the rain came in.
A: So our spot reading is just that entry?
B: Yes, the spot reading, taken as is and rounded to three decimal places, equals 4.985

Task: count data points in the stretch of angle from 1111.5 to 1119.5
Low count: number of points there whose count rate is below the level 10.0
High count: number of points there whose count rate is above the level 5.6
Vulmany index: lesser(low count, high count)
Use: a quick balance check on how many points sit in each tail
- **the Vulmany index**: 0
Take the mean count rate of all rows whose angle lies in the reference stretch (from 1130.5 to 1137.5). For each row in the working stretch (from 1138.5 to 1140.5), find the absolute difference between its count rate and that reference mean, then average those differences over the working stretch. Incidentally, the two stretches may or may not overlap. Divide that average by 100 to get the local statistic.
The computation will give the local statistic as 0.00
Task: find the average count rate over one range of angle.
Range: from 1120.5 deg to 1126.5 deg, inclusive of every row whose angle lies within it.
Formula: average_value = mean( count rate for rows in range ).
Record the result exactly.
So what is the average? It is 7.8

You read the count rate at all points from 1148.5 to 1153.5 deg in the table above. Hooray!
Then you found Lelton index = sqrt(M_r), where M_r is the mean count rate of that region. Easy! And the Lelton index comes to 2.6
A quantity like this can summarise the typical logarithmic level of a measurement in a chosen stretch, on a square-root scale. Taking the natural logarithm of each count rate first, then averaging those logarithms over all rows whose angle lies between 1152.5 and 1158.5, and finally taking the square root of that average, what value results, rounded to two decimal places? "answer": 1.23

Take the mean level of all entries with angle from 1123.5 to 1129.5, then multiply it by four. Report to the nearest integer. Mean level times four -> 36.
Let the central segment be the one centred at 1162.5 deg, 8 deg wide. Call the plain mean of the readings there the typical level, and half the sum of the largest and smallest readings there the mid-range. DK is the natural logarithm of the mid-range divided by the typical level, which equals -0.020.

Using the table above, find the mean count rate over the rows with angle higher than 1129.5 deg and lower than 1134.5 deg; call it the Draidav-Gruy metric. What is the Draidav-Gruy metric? 10.1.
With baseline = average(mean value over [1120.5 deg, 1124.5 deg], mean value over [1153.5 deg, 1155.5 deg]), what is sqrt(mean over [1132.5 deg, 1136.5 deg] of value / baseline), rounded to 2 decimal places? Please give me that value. 1.32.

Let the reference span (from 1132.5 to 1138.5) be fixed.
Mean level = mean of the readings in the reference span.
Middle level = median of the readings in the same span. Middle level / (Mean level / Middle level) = 10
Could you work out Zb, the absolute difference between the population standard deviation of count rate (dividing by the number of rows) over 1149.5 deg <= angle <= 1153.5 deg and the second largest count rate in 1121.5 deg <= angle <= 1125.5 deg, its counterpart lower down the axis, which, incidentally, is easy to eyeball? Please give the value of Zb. 7.4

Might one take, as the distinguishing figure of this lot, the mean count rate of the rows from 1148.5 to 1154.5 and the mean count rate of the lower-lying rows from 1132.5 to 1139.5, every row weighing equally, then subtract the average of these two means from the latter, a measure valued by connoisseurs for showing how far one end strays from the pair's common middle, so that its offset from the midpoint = 1.9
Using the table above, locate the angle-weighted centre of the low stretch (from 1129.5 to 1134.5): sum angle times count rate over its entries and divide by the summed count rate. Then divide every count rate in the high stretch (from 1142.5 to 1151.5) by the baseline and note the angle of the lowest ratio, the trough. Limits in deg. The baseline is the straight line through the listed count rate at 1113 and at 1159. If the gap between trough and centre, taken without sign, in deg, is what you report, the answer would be 19.0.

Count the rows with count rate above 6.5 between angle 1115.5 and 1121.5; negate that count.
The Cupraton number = -1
